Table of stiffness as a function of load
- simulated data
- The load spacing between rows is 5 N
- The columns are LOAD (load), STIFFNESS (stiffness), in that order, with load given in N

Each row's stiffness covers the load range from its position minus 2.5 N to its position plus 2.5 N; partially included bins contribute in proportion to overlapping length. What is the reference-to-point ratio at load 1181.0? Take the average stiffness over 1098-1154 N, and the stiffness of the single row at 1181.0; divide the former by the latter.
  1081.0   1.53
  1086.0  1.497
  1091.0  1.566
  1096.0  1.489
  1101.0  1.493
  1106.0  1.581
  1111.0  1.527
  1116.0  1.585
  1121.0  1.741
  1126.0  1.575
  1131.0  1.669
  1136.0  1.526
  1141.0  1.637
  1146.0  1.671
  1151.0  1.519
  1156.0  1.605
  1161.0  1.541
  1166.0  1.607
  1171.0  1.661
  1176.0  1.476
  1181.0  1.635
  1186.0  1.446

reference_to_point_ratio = 0.97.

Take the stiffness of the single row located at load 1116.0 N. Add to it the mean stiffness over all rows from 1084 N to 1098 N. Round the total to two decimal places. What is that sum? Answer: 3.10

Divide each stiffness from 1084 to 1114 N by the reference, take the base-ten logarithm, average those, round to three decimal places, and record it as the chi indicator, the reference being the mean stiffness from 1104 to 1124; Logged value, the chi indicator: -0.023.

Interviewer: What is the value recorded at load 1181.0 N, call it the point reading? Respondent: 1.635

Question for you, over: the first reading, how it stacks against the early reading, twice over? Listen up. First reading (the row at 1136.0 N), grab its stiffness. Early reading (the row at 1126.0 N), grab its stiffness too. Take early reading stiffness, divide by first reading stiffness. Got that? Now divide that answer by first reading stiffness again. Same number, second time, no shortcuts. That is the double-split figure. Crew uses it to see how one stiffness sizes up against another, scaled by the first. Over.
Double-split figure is 0.68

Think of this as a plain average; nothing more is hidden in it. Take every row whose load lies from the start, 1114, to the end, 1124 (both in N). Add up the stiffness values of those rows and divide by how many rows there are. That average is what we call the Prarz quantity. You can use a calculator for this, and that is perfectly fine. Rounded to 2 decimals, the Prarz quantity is 1.66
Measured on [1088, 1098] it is 1.53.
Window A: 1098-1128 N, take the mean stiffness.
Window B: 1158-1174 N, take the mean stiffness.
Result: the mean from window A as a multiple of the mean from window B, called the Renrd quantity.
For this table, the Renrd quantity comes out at 0.99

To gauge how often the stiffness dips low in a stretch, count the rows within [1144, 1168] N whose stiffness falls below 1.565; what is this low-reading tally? 2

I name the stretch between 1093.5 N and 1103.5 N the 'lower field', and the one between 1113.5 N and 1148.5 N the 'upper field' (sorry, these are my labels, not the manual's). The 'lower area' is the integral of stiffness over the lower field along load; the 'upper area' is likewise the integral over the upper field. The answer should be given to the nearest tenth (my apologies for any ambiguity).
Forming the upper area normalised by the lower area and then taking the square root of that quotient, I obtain 2.0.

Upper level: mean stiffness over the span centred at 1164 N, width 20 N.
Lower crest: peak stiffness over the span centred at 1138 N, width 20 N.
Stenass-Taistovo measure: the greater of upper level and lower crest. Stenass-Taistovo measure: 1.67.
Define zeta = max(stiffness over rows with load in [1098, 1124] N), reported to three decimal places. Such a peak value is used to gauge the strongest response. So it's 1.741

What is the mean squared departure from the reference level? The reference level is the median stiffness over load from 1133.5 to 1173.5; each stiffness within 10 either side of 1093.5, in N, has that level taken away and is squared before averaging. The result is 0.0100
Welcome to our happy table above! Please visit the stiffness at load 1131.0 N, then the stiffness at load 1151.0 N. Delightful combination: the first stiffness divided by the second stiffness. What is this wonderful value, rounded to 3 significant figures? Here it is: 1.10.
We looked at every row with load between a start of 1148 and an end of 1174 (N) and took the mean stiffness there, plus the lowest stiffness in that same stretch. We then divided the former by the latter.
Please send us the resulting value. 1.04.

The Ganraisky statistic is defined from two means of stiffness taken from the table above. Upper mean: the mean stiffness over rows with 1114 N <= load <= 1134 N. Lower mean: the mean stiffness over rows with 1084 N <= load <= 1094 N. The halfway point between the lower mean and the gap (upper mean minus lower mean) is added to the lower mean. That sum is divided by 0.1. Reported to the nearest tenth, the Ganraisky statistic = 23.5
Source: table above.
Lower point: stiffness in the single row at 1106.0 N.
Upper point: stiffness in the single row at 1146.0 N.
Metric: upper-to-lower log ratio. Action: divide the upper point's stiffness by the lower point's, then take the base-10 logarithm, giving 0.02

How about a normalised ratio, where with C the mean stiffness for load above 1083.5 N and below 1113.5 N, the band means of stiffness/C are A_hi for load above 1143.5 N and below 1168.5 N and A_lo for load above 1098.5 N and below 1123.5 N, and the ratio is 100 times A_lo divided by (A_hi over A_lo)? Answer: 103.7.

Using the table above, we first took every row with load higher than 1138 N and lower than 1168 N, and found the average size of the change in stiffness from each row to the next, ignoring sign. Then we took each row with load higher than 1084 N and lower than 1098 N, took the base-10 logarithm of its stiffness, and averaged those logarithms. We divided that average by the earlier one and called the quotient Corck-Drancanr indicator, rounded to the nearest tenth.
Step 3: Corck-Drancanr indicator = 2.3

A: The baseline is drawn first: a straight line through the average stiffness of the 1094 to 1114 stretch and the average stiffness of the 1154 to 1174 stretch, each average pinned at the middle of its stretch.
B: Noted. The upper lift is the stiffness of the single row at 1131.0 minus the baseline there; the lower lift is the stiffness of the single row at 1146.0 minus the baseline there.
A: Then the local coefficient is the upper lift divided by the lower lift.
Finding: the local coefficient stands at 1.2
